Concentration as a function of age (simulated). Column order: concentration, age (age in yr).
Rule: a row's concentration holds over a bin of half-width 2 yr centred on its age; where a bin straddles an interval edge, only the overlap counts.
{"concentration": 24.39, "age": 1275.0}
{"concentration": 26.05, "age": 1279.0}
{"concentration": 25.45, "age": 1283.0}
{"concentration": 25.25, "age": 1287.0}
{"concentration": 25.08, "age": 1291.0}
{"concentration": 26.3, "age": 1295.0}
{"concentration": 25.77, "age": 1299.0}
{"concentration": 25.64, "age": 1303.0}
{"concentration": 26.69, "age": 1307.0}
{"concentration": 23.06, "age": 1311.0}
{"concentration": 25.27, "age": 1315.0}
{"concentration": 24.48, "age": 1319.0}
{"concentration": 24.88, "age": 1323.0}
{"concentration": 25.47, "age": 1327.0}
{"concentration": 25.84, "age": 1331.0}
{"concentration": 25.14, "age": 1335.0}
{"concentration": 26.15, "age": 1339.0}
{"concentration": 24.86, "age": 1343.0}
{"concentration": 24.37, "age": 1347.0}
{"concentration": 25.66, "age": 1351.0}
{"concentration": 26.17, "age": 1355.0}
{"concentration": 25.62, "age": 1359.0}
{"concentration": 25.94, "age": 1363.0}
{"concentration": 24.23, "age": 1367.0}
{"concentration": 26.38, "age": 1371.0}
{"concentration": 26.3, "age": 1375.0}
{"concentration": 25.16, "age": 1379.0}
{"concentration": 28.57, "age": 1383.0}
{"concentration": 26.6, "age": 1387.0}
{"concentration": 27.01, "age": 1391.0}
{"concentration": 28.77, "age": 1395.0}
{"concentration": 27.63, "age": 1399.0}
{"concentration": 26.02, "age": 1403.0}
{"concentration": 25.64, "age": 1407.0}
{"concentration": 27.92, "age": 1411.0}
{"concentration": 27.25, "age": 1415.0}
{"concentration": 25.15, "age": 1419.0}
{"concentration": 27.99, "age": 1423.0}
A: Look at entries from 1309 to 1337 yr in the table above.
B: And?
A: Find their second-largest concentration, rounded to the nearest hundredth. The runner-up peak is 25.47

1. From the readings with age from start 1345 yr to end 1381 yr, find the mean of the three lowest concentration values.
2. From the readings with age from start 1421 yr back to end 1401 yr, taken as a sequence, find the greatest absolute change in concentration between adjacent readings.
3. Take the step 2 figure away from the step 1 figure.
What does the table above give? 22.3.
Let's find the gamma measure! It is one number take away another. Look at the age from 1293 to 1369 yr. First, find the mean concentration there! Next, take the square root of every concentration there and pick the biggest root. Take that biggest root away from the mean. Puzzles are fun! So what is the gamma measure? 20.2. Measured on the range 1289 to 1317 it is 20.2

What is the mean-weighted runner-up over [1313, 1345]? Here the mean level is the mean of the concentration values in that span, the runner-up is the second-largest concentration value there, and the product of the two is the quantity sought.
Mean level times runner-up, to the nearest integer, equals 653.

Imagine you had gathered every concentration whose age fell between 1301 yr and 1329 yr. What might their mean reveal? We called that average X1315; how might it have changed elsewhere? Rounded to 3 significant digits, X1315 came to 25.1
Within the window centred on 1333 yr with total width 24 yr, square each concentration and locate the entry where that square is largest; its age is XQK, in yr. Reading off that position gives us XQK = 1339.0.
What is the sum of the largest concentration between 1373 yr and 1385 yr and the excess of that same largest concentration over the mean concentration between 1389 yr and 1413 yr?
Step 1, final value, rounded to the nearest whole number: 30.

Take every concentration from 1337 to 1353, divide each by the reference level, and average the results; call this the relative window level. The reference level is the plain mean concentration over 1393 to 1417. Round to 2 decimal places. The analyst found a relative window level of 0.93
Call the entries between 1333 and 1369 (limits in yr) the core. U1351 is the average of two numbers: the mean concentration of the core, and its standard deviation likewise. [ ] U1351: 13.0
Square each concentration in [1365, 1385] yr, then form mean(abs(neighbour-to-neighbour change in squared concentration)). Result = 89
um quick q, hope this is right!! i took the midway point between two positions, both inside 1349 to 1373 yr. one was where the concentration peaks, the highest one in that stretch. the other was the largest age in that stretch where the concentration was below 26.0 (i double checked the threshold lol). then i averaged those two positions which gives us 1369 yr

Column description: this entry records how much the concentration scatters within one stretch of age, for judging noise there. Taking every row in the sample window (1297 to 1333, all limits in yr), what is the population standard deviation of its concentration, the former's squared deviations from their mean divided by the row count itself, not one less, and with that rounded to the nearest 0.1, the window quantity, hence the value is 1.0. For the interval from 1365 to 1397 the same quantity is 1.4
